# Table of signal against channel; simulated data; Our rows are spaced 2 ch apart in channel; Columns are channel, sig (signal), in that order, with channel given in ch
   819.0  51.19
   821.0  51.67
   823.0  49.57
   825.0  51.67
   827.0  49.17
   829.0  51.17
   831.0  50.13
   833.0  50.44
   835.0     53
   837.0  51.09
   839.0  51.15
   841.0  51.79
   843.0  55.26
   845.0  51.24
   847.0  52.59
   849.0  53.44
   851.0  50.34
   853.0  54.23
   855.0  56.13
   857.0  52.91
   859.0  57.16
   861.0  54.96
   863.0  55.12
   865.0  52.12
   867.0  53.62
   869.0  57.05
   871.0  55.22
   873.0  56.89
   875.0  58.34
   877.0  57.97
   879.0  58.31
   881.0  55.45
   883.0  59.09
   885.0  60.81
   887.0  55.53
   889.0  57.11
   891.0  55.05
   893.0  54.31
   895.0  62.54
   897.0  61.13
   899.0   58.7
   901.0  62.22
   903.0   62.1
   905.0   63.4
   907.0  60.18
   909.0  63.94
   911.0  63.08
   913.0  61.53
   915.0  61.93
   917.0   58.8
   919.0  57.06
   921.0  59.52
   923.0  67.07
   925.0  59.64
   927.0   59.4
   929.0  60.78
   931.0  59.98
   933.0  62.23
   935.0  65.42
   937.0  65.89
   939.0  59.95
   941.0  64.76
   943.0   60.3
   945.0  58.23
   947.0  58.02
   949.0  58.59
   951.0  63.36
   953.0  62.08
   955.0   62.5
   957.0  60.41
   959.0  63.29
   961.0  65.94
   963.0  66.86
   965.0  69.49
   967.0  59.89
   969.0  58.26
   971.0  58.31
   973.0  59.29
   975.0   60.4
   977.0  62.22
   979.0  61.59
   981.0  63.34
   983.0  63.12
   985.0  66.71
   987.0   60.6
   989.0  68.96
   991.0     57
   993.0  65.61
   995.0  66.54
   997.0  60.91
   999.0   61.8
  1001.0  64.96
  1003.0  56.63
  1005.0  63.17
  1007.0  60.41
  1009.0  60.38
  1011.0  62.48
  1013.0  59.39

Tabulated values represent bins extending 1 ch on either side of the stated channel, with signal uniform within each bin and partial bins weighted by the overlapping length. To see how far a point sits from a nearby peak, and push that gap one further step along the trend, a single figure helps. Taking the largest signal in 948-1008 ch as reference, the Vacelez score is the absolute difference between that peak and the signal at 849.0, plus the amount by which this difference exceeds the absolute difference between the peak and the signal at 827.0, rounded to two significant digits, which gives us 12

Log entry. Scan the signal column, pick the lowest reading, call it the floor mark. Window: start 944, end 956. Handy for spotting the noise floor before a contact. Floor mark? 58.02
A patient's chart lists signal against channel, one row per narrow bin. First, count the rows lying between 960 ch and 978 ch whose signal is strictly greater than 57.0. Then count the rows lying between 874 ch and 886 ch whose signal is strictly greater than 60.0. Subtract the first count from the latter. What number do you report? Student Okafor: -8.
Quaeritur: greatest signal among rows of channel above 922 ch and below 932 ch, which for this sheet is 67.07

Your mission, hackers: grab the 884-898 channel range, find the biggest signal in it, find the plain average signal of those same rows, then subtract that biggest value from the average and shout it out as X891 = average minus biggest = -4.5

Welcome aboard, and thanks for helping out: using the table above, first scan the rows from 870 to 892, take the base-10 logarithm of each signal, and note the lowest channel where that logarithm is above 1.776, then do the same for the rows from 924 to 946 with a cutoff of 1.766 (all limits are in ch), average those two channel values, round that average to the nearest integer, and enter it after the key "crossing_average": 905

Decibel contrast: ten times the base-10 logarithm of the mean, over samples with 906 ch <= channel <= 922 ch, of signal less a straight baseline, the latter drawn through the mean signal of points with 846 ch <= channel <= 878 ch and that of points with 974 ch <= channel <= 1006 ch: 4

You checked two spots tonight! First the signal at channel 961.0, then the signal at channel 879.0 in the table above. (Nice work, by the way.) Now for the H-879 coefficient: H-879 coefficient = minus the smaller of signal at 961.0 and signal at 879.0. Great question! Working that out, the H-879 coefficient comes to -58.3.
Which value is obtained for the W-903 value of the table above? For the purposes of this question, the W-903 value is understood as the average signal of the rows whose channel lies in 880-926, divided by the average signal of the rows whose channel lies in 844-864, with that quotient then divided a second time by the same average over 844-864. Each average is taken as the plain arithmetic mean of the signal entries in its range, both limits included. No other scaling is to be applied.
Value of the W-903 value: 0.0207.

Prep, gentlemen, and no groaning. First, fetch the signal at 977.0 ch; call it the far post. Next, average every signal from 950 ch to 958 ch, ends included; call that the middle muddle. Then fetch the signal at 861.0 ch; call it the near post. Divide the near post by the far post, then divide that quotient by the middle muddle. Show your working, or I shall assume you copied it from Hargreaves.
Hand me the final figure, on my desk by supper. 0.0142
